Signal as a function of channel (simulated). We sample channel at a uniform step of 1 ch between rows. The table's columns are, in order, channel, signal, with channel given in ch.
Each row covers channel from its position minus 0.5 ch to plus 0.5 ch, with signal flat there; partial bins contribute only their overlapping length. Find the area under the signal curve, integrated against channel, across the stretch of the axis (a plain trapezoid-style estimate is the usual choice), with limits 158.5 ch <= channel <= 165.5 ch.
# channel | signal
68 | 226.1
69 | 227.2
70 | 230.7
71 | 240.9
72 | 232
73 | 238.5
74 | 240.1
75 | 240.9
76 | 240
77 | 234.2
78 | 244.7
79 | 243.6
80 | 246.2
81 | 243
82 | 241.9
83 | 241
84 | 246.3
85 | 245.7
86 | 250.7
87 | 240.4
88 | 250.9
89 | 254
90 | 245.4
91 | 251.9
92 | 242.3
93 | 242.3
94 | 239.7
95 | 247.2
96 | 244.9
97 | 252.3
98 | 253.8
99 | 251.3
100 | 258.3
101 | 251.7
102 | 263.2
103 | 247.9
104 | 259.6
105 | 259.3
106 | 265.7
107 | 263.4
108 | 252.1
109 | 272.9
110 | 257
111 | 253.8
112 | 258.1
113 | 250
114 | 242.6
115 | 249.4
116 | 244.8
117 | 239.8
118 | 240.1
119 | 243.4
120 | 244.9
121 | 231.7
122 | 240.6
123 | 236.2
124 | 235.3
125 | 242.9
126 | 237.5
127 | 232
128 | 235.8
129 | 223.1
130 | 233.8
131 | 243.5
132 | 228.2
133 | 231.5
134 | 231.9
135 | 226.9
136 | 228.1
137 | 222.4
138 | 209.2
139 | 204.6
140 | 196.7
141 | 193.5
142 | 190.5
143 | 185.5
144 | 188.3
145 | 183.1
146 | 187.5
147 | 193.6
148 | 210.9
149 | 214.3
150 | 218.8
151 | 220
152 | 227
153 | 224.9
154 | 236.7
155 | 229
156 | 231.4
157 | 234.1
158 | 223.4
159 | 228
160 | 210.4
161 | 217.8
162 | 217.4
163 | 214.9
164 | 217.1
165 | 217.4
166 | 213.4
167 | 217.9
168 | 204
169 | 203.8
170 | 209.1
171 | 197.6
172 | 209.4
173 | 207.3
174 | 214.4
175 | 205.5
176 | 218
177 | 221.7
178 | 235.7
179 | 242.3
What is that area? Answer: 1523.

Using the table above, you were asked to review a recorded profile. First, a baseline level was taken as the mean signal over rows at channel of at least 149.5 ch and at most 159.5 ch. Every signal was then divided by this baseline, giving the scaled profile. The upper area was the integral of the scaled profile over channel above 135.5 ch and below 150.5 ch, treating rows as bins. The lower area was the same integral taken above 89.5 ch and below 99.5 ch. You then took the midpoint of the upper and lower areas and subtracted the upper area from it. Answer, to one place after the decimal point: -1.2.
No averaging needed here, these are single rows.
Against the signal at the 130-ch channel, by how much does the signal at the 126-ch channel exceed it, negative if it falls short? 4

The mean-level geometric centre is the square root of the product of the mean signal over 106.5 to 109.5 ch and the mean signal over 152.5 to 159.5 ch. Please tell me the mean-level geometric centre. 246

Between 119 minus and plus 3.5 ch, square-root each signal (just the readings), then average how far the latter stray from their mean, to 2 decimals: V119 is 0.10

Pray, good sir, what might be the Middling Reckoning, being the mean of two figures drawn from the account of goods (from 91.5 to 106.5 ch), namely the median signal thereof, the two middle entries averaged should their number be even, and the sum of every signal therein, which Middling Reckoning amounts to 2016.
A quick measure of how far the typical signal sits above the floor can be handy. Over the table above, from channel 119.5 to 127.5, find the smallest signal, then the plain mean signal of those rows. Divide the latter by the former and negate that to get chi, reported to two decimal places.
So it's -1.03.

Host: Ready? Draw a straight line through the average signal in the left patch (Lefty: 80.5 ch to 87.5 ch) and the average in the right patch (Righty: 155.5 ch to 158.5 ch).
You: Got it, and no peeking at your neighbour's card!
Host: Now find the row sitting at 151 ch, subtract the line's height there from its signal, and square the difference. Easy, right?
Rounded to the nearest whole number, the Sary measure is 117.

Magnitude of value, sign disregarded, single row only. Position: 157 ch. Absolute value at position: 234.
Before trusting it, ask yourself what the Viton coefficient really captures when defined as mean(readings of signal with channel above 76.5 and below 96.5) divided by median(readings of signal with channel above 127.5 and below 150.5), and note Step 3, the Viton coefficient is 1.14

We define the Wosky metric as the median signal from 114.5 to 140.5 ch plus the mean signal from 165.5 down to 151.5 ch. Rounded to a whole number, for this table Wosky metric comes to 458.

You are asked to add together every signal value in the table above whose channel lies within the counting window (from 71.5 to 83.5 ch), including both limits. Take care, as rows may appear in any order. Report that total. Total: 2886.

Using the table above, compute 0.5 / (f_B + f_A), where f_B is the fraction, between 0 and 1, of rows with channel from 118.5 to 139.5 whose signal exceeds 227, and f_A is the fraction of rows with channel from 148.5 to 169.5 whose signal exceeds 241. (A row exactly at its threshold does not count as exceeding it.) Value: 0.66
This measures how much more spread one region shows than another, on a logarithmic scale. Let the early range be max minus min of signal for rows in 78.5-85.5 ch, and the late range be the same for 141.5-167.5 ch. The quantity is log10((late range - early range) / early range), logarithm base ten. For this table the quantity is 1.0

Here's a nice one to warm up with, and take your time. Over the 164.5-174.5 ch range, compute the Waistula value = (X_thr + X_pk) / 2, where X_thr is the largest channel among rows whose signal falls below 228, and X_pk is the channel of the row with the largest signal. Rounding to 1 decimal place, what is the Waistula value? 170.5 ch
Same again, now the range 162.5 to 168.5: 167.5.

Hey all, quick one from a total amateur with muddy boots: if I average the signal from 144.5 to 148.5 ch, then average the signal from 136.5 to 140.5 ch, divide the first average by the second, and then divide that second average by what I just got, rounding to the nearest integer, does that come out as 224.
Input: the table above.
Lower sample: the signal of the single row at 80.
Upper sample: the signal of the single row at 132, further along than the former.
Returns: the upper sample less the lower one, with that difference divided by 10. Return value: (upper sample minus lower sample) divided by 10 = -1.8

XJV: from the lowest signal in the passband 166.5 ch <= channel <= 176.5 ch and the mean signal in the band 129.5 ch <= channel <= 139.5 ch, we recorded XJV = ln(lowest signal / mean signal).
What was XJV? -0.13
